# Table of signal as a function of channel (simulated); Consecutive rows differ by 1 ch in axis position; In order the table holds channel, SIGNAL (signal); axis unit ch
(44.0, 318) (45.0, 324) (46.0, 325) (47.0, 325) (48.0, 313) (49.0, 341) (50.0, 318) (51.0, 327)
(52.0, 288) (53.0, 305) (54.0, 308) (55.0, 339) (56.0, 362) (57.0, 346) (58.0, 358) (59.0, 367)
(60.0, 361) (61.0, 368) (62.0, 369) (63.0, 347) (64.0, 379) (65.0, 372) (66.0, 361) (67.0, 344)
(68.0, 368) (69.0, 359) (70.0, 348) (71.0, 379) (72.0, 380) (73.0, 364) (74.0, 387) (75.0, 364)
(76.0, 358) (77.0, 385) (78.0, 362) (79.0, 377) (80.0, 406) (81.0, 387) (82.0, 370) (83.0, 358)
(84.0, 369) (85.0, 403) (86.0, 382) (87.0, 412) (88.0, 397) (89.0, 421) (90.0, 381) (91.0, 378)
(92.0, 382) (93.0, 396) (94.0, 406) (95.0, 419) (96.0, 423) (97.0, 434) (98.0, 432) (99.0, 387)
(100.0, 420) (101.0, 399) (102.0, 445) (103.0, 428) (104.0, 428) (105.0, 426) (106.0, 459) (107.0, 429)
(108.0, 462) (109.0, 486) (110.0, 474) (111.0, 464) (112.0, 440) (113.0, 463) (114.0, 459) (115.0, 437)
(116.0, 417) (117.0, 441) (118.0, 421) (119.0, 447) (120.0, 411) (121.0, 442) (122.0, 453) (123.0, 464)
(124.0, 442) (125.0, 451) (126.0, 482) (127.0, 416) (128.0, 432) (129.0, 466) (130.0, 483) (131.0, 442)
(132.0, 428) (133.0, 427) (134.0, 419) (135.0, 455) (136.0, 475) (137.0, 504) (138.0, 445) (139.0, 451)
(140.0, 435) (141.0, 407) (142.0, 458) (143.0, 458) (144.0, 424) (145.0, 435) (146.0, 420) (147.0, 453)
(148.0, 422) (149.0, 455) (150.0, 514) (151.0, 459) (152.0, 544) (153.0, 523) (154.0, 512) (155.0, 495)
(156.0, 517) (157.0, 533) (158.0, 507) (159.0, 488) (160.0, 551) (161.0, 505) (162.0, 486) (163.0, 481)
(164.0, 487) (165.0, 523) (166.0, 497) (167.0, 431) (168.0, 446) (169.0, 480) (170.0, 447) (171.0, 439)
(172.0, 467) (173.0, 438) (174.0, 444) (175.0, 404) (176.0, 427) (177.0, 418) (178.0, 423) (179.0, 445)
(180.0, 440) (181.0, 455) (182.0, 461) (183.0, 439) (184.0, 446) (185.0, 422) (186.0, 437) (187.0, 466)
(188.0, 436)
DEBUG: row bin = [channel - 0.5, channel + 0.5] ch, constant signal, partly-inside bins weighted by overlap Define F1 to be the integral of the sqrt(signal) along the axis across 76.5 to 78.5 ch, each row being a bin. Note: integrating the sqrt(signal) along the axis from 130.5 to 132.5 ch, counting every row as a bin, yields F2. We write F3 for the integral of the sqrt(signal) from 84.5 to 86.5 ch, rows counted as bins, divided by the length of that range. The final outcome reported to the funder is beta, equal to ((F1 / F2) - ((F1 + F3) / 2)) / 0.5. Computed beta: -56.6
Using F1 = 38.6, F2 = 41.7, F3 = 19.8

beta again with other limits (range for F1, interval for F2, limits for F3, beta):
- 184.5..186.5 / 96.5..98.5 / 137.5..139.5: -60.6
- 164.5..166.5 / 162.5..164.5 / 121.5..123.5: -64.5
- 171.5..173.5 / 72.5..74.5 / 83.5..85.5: -60.0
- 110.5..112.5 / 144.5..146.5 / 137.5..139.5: -61.6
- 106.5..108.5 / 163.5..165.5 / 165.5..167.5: -61.9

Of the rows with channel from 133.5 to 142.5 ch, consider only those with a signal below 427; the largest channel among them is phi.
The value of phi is 141.0 ch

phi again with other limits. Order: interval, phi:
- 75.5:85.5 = 85.0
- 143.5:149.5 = 148.0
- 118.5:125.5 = 120.0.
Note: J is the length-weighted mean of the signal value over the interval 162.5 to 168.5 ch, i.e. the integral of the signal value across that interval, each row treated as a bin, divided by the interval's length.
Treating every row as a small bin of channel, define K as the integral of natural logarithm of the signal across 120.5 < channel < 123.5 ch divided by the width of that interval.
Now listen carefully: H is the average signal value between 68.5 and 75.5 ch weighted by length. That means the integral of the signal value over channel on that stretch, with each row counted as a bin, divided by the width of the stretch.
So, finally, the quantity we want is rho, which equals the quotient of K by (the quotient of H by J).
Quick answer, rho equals 7.9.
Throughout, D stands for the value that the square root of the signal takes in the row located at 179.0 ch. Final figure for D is 21.1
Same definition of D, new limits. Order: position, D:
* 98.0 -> 20.8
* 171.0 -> 21.0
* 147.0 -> 21.3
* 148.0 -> 20.5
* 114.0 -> 21.4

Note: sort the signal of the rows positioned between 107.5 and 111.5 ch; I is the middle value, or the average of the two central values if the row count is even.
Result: 469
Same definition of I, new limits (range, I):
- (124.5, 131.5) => 451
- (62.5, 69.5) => 361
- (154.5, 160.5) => 512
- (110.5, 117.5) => 441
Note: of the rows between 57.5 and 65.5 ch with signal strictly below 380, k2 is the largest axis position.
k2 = 65.0 ch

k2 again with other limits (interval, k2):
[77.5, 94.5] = 91.0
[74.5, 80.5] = 79.0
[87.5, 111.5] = 91.0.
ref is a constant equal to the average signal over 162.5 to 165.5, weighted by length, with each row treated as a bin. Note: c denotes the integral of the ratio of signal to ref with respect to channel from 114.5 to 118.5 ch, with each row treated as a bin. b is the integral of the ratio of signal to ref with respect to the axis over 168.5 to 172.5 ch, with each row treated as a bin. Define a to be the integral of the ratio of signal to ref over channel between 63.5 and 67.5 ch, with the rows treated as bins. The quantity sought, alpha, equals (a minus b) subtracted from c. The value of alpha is 4.2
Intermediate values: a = 2.9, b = 3.69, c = 3.5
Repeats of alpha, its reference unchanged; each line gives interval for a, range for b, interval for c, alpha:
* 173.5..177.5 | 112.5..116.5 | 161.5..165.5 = 4.1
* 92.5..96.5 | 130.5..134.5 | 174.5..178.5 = 3.5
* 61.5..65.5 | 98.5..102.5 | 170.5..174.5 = 4.0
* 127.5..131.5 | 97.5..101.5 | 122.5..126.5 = 3.3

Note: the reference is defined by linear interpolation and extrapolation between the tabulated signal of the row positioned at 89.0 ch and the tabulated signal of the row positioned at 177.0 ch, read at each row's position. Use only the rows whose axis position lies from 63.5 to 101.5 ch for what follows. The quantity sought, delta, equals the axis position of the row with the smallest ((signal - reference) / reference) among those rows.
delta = 67.0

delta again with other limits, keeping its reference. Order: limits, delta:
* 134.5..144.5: 141.0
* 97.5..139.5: 99.0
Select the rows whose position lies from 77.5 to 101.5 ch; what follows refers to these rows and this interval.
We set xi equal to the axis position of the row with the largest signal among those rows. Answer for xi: 97.0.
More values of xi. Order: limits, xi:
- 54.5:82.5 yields 80.0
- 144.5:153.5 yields 152.0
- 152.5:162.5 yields 160.0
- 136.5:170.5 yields 160.0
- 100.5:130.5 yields 109.0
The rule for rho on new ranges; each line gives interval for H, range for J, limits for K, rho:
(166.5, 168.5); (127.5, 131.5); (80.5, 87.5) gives 6.2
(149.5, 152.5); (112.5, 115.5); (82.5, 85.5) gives 5.3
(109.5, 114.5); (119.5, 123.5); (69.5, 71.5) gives 5.7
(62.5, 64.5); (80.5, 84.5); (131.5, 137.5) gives 6.2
